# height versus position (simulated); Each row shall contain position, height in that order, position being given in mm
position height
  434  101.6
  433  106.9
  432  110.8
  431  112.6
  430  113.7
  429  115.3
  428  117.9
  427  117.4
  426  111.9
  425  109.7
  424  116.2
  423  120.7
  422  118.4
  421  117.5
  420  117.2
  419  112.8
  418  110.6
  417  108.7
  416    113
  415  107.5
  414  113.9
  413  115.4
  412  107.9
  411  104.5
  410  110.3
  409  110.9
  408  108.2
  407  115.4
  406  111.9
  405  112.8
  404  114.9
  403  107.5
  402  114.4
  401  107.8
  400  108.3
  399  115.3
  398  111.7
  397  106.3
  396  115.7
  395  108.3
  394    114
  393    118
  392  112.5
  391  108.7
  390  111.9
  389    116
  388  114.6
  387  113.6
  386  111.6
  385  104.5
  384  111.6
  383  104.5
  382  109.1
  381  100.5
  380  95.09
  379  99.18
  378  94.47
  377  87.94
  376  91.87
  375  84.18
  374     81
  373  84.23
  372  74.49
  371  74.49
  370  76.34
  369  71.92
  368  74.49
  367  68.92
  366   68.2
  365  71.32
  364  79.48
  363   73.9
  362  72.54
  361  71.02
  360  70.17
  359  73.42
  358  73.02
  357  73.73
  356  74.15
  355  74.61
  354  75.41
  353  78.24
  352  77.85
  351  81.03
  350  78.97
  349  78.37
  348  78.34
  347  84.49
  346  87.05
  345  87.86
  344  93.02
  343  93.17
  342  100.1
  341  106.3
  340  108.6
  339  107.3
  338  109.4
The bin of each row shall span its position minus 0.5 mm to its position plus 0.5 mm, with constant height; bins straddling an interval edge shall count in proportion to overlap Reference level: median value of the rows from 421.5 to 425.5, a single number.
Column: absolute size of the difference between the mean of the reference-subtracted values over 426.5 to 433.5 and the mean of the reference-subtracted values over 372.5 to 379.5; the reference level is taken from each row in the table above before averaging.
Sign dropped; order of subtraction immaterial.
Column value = 25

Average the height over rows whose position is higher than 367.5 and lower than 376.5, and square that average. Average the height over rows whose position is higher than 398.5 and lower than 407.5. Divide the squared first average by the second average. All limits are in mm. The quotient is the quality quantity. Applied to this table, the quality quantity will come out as 56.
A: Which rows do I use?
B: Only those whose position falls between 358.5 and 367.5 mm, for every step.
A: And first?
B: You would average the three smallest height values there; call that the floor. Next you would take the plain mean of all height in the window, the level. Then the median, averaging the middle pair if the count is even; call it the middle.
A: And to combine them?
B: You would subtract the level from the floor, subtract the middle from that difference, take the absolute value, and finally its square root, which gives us 8.6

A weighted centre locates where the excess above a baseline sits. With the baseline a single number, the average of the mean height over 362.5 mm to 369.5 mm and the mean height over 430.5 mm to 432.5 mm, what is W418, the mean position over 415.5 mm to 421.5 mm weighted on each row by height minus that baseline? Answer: 418.7 mm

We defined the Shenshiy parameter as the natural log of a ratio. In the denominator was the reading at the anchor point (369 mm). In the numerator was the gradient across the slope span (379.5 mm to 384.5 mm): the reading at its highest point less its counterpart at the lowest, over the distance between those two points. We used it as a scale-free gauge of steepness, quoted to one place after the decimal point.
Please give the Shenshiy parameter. -2.9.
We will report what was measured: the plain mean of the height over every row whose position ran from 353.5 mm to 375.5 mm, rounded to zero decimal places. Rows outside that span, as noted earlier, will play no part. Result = 75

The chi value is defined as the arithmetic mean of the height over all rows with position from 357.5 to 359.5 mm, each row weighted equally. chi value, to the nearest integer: 73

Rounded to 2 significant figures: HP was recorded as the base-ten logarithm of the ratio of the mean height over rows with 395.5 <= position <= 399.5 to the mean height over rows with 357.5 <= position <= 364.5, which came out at 0.18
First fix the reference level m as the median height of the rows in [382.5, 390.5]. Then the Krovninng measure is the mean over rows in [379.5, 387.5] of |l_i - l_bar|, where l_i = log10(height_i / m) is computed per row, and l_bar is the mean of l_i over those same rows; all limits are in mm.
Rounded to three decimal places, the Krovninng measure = 0.021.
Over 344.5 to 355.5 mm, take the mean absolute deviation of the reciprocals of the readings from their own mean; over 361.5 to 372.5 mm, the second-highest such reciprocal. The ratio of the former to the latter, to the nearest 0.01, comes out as 0.04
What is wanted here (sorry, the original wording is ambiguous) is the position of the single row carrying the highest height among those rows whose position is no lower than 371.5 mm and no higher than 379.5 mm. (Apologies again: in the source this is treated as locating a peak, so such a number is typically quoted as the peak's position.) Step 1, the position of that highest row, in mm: 379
